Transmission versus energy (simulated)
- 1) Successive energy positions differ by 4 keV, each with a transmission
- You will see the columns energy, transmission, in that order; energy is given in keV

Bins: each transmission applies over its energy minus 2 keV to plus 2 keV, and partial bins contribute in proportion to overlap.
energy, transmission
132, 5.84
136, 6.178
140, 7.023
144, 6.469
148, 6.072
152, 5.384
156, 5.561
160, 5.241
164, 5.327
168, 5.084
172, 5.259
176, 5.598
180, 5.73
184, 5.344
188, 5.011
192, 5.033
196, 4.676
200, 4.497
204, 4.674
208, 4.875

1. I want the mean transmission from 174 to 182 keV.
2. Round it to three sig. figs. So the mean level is 5.66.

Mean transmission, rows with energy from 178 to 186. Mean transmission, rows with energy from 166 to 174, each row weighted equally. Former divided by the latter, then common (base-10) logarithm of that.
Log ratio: 0.030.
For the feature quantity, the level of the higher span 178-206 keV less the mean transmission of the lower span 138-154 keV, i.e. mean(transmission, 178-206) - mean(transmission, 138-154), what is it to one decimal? -1.2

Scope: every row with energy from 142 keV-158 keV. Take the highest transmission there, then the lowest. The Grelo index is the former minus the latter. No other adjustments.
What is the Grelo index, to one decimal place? 1.1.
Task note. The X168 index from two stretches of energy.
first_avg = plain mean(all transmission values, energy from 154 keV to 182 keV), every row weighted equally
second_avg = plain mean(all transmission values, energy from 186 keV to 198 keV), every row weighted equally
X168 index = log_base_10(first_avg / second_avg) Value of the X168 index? 0.04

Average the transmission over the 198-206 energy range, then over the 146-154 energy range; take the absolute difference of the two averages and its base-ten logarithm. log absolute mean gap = 0.06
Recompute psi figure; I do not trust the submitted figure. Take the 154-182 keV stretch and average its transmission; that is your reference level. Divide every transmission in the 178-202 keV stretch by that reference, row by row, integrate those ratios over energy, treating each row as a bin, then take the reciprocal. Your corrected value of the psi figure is 0.04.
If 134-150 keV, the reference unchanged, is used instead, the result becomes 0.05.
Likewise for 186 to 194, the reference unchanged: 0.13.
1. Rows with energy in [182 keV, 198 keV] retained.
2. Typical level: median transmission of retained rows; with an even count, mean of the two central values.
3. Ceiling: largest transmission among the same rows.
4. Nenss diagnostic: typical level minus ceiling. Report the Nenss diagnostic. -0.32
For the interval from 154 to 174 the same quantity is -0.30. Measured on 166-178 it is -0.34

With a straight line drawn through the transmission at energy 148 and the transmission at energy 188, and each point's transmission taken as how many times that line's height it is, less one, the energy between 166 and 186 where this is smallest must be 168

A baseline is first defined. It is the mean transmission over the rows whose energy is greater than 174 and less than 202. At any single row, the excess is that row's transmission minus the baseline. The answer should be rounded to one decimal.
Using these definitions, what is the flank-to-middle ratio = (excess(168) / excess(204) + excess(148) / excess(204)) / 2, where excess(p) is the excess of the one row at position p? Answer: -1.0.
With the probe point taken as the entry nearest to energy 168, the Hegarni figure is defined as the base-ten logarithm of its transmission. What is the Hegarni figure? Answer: 0.71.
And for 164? 0.73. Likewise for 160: 0.72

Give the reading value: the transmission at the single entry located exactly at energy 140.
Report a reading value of 7.023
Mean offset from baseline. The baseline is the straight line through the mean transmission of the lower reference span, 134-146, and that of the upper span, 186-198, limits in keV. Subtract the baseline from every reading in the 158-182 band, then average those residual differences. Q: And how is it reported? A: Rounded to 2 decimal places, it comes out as -0.23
